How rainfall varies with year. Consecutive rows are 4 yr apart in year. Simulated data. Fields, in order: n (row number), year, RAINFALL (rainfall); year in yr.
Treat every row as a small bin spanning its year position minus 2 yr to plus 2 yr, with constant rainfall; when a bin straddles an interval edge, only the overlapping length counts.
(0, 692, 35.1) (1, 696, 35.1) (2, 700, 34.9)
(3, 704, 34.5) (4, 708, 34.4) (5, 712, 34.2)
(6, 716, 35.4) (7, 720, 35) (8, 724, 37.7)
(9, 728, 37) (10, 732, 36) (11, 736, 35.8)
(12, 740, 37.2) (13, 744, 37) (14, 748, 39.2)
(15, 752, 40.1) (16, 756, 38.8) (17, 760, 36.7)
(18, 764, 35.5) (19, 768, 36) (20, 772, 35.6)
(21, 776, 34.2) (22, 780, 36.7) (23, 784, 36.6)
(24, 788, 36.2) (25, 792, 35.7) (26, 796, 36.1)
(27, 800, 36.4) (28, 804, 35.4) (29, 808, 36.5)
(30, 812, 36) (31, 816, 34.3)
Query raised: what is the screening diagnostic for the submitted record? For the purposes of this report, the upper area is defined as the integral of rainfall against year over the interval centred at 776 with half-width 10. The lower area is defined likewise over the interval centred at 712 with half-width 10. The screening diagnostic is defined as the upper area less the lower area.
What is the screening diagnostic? 22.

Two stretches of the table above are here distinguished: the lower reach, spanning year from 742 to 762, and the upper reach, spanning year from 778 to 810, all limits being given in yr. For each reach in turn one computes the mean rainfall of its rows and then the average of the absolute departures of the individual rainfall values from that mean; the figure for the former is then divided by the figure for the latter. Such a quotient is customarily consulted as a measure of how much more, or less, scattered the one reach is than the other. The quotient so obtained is 3.45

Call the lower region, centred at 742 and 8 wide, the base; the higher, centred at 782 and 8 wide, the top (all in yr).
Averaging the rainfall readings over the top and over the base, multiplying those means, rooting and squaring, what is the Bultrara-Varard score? 1360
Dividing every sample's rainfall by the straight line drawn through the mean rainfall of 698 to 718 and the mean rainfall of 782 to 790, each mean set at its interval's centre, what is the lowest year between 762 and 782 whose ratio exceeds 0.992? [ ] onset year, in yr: 768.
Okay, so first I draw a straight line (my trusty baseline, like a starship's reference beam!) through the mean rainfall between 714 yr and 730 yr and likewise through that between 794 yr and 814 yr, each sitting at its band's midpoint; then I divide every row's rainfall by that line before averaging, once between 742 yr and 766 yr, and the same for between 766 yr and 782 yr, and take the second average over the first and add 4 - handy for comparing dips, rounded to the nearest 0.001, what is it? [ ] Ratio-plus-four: 4.942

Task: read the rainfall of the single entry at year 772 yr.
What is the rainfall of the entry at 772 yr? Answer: 35.6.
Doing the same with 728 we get 37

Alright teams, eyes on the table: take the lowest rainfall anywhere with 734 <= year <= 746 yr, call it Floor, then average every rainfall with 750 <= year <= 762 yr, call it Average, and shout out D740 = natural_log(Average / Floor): 0.074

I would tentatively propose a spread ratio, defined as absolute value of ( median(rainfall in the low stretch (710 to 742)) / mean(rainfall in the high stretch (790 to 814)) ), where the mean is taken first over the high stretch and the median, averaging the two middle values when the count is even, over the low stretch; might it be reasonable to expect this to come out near 1.00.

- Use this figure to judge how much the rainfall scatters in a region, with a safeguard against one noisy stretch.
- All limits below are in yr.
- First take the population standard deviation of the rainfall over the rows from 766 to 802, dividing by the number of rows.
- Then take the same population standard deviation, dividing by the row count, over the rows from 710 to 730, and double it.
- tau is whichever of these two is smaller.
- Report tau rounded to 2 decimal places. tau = 0.71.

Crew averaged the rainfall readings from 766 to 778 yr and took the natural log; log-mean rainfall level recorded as 3.56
